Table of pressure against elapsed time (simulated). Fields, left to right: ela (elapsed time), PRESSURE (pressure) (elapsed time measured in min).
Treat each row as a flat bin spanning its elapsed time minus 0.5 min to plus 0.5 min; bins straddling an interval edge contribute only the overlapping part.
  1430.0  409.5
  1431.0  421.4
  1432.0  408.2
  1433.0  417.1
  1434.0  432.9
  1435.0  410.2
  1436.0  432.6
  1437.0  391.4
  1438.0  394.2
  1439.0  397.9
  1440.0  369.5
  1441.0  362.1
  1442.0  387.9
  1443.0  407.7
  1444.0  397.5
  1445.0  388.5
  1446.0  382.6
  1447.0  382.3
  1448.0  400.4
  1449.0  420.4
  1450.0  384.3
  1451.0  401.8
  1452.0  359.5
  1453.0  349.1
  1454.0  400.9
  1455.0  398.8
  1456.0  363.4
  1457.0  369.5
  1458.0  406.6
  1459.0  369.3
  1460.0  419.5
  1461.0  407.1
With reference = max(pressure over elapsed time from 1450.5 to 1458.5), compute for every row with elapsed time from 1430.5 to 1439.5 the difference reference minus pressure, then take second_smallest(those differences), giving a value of -26.0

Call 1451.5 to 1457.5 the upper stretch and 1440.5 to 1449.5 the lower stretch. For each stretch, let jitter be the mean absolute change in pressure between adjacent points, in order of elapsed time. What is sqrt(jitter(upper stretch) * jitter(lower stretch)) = 17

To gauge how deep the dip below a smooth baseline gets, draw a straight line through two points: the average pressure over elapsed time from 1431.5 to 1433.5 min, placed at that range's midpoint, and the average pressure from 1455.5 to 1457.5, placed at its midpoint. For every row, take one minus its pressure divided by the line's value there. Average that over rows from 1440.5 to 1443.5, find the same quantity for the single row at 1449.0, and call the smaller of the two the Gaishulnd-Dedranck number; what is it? -0.10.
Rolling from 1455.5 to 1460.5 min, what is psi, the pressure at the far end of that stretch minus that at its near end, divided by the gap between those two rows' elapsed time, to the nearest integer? 14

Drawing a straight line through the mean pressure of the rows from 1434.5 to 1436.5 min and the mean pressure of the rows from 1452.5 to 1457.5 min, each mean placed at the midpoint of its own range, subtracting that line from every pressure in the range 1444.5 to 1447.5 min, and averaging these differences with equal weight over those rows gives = -13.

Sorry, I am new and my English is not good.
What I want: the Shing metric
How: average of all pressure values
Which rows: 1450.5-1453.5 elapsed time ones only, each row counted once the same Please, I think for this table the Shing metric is 370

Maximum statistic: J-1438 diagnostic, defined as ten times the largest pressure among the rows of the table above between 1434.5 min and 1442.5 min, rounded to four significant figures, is 4326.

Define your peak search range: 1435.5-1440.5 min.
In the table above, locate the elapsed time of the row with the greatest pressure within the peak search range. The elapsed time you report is 1436.0 min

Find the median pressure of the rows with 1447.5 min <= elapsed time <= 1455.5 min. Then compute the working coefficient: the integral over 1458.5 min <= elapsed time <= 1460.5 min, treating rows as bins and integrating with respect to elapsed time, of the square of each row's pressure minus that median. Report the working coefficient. 1314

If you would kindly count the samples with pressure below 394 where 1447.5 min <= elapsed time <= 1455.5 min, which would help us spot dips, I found 3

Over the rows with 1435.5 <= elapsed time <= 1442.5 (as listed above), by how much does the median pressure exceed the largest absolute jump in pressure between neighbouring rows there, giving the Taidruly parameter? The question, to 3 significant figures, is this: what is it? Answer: 350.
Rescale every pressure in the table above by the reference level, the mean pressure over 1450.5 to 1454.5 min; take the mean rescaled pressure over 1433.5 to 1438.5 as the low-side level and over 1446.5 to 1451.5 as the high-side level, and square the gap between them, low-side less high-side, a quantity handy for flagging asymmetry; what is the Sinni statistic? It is 0.0015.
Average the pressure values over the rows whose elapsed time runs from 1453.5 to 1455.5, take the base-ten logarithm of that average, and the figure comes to 2.602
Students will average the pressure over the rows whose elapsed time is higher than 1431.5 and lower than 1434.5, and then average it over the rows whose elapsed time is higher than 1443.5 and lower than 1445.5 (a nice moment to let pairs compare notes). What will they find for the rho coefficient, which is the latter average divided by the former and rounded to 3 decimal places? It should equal 0.937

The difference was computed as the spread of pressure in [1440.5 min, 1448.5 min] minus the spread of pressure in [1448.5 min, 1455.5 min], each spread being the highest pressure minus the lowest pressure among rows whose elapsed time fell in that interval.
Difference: -26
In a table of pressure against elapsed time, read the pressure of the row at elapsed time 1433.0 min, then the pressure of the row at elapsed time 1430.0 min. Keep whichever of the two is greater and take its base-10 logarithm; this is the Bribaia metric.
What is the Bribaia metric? 2.62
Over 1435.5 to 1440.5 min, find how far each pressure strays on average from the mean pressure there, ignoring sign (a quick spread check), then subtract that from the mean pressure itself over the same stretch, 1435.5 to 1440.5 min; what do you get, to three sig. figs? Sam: 383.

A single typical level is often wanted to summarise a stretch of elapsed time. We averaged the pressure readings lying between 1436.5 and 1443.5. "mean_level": 387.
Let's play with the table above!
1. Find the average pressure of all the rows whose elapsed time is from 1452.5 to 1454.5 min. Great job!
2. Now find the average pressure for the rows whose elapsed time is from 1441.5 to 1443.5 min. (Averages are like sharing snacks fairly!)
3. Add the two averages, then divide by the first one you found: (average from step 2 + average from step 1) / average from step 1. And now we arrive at 2.06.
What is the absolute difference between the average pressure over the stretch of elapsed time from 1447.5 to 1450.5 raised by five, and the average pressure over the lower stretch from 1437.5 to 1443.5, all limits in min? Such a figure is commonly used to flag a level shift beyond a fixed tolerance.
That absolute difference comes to 20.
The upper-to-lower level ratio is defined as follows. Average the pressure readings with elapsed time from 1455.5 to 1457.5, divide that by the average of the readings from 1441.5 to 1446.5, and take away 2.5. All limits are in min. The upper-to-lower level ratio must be -1.567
